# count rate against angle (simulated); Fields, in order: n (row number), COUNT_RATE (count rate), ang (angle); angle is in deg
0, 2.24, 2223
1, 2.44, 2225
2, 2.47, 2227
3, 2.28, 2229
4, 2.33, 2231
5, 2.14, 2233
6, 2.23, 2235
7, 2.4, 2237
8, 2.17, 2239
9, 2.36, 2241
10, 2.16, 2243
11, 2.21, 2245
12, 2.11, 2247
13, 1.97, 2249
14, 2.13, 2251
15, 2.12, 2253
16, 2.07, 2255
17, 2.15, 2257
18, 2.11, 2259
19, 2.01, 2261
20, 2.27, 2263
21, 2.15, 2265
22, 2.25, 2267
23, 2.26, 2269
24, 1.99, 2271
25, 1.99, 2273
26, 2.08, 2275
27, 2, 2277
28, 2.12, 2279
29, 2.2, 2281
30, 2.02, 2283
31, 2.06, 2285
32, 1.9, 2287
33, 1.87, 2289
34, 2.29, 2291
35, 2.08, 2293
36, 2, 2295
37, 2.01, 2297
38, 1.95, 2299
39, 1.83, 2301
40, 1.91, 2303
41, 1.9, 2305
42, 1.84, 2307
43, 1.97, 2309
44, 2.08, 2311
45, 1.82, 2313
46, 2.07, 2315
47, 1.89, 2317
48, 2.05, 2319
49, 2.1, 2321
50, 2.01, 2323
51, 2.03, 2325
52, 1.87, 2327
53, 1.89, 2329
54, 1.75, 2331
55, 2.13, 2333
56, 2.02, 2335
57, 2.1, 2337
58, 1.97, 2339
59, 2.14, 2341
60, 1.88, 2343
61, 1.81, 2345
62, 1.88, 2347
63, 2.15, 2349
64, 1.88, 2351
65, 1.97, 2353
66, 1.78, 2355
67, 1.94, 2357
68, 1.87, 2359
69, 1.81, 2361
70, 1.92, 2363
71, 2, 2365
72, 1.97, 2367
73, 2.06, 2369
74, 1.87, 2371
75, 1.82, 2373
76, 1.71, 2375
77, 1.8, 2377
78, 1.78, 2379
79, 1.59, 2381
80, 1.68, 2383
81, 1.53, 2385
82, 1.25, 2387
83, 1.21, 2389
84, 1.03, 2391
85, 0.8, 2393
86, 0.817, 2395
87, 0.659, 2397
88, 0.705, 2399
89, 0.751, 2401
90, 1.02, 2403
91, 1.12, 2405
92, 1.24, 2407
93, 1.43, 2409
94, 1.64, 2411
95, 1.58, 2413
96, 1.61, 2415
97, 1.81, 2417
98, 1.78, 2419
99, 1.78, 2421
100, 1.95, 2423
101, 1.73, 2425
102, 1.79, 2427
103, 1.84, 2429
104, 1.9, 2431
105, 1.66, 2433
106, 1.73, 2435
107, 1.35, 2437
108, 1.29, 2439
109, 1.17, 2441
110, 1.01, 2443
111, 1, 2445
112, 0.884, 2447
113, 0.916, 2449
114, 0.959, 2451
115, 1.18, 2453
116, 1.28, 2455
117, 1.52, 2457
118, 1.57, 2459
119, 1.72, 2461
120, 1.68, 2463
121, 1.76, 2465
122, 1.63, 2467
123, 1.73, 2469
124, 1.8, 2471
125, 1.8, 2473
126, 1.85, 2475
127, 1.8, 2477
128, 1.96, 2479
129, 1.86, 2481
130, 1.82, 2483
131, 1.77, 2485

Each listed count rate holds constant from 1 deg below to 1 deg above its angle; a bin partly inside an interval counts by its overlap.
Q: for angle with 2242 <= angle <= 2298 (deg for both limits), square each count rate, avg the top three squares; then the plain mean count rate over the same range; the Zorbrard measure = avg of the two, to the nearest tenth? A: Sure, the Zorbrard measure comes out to 3.6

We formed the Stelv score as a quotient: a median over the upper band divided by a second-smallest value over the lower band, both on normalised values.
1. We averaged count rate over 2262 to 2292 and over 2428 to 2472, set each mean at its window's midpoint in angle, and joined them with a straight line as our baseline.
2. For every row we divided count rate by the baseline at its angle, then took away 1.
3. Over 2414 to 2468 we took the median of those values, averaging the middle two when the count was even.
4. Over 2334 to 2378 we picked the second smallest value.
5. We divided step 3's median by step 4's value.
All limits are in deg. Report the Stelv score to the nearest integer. -12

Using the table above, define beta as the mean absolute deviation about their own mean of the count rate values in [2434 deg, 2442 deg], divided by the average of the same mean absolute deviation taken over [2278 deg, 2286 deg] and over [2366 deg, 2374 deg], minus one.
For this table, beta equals 1.4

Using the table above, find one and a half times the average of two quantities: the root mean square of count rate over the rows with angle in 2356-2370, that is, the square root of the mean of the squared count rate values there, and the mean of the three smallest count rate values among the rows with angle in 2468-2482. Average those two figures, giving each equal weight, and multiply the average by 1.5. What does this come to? 2.8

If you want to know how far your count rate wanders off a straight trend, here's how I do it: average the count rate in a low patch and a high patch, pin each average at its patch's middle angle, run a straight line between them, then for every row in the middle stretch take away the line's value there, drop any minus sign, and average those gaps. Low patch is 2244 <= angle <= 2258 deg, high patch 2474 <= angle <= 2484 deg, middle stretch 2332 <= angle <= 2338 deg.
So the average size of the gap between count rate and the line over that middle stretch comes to 0.067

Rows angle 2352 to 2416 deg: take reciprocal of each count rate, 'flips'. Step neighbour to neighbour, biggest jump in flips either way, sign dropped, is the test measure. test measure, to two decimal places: 0.35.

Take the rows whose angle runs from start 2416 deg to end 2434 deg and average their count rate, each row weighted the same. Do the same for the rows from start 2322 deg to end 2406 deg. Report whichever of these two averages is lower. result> 1.67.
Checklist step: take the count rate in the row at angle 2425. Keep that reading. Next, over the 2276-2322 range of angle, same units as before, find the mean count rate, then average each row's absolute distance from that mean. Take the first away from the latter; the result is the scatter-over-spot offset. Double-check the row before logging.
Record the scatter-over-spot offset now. -1.63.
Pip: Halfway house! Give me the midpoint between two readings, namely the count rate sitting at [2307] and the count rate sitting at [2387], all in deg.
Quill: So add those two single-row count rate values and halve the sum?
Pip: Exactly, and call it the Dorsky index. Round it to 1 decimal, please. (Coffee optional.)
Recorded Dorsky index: 1.5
